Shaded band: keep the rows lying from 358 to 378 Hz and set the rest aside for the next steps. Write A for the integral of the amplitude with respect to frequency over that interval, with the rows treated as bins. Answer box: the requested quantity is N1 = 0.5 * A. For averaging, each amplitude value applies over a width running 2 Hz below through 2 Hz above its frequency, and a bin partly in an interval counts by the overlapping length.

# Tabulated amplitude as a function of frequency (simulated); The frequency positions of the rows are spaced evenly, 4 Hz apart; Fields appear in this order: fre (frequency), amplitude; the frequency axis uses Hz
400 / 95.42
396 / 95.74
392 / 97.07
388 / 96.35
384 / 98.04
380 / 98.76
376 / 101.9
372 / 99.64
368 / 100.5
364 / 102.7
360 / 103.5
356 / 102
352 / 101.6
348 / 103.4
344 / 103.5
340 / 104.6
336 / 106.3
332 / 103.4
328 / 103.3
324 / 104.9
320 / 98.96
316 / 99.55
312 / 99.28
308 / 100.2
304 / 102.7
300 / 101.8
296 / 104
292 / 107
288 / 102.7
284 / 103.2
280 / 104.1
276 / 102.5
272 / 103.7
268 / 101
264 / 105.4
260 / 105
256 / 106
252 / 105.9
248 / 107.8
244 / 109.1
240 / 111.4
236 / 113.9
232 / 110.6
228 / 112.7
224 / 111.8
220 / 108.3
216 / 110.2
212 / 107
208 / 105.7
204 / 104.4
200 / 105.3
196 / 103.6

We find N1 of 1016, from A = 2033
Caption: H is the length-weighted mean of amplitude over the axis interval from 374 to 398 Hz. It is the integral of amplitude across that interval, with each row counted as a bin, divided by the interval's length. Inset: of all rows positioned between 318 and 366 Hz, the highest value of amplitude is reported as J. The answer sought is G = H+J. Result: 204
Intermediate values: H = 98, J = 106.3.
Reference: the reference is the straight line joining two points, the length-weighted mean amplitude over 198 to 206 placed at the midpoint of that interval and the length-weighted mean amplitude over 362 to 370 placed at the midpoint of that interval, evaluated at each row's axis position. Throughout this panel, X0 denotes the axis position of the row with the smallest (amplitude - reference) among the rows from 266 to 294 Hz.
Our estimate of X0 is 268 Hz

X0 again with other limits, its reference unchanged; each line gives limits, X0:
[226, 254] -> 252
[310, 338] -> 320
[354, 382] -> 380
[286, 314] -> 312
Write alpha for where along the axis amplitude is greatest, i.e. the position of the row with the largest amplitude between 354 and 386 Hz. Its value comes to 360 Hz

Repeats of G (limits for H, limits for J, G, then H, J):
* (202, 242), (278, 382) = 217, 110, 107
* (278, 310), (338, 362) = 208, 103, 104.6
